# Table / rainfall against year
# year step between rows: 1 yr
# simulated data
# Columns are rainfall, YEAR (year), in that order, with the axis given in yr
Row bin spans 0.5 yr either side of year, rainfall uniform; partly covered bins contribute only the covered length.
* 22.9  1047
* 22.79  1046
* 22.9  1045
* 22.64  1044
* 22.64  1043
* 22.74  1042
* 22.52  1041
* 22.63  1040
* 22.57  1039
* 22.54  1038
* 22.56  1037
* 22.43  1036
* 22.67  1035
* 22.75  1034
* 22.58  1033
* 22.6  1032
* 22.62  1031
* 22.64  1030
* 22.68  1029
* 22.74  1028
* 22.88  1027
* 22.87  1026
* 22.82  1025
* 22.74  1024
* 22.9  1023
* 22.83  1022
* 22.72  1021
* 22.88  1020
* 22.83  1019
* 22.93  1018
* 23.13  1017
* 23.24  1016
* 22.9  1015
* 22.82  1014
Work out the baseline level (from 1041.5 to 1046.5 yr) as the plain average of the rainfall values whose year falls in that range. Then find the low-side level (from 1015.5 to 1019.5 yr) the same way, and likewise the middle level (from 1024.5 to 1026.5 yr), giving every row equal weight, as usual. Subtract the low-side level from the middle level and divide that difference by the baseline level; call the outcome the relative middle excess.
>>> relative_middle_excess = -0.0082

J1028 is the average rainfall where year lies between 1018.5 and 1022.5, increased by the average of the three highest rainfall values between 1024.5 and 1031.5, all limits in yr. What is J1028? 45.7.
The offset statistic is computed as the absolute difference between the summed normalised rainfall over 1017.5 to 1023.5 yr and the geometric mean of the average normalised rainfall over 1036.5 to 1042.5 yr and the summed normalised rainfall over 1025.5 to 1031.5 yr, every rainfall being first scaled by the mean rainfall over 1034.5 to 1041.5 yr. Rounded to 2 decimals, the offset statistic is 3.62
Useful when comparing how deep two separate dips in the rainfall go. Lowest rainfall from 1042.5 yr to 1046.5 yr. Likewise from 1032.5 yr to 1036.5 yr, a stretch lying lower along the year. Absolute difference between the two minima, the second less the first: 0.21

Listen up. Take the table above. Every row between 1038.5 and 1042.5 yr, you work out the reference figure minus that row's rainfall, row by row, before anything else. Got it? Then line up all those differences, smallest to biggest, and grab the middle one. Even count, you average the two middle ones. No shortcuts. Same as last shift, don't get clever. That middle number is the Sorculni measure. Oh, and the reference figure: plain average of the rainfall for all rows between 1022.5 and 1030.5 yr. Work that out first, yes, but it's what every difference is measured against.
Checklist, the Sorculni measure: 0.184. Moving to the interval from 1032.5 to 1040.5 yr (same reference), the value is 0.209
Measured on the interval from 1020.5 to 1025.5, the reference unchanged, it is -0.036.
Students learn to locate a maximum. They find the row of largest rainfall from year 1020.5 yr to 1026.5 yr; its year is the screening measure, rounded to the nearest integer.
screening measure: 1023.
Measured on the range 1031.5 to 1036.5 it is 1034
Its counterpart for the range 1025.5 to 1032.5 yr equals 1027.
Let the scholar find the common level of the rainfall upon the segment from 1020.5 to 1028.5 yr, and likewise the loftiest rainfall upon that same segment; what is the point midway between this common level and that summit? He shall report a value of 22.9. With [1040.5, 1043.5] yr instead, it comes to 22.7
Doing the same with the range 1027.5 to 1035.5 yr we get 22.7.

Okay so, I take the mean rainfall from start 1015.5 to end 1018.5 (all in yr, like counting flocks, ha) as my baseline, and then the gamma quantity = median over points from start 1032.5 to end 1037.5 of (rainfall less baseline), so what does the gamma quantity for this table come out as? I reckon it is -0.52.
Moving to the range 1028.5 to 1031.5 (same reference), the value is -0.46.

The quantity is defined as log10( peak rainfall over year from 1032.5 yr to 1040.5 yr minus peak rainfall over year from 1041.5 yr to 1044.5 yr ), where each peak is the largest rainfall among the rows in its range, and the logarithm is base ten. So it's -2.0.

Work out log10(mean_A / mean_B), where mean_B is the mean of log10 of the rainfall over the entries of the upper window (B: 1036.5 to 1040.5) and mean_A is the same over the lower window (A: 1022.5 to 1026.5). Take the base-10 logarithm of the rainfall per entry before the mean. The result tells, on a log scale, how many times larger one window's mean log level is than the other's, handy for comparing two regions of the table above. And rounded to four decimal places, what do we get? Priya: 0.0016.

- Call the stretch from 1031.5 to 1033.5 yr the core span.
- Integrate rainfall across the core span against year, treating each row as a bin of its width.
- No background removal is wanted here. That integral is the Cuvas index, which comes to 45.2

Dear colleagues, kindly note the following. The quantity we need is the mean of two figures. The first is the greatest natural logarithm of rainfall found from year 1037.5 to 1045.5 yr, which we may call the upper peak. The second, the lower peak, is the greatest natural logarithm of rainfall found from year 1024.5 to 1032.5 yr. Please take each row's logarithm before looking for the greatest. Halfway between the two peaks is 3.13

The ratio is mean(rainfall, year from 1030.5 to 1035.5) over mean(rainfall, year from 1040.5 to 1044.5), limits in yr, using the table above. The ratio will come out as 1.00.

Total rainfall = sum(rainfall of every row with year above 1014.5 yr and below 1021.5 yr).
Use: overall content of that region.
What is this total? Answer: 160.6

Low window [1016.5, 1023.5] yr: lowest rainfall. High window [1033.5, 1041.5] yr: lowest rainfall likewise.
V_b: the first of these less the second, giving 0.29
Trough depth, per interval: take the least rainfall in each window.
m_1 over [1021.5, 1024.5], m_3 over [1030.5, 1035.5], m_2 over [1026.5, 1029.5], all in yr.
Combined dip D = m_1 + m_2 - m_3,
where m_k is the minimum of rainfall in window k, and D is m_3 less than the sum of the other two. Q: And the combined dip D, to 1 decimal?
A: 22.8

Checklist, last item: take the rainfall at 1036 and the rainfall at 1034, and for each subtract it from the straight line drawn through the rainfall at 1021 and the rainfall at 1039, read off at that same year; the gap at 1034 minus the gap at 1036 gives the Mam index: -0.30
